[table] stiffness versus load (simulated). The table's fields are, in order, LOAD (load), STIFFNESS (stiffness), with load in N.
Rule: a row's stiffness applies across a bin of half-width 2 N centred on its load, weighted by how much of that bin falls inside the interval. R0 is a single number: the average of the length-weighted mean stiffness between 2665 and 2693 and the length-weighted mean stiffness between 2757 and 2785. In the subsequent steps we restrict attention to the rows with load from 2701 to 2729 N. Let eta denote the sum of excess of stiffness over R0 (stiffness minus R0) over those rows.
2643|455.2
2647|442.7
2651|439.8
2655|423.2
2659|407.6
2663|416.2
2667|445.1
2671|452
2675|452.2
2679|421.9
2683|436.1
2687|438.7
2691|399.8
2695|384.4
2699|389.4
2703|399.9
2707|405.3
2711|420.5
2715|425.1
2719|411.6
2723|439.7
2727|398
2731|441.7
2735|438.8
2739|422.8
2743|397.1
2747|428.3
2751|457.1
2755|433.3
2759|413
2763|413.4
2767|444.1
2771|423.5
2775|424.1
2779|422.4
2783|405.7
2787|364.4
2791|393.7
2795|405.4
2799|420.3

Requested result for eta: -96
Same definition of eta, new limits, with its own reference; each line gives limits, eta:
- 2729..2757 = 23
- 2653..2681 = 22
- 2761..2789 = -98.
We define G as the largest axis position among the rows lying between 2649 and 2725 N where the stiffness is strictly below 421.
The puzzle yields 2719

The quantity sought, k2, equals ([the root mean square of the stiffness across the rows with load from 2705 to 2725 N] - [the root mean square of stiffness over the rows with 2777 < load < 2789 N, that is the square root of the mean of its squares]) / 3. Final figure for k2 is 7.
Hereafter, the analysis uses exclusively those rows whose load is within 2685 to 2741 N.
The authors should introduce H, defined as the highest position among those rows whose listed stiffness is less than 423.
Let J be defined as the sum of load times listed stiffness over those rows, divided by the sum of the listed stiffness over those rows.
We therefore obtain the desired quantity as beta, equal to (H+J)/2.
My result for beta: 2726.2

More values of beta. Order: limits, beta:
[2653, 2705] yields 2690.8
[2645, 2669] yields 2660.0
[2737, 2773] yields 2759.0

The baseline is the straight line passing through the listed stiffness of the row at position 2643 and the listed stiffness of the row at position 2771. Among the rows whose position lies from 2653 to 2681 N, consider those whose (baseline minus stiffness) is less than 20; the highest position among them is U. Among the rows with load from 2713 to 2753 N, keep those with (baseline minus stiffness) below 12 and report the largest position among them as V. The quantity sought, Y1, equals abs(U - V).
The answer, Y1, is 76 N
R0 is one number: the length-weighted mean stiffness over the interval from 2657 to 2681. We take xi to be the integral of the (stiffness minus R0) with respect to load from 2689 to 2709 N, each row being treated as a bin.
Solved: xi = -735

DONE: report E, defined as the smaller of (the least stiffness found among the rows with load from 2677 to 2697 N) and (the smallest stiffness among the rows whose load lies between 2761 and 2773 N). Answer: 384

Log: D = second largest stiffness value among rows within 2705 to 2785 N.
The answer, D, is 444.1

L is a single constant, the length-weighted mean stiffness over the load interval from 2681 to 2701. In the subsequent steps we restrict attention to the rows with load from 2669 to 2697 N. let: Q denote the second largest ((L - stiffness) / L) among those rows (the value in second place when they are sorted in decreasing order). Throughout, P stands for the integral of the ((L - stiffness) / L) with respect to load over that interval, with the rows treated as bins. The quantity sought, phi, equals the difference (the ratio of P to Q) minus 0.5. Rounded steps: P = -1.1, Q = 0.024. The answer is -48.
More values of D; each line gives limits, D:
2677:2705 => 436.1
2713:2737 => 439.7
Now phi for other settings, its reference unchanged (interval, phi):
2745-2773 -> 155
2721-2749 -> -34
